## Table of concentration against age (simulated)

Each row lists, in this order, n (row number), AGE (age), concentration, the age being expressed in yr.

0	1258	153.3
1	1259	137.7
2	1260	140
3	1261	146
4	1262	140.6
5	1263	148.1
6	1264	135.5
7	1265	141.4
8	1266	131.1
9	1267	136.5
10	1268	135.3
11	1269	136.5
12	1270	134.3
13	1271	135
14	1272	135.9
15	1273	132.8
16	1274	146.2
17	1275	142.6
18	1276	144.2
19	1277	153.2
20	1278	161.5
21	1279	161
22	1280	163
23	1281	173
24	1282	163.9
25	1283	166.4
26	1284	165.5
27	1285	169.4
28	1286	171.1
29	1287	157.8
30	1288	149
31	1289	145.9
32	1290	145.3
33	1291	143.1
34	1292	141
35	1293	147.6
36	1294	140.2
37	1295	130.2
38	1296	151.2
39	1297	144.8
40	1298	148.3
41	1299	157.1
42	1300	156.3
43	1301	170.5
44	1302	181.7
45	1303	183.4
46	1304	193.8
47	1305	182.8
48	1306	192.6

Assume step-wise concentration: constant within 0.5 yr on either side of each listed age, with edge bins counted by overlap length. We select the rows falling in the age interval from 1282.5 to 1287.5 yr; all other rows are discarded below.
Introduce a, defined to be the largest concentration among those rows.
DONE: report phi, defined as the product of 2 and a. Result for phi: 342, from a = 171.1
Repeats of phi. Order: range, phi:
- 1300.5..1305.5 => 388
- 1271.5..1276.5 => 292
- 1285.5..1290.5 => 342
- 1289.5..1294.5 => 295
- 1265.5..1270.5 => 273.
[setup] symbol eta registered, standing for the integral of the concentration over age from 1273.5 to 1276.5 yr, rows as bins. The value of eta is 433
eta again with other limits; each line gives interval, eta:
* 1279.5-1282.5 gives 500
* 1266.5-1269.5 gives 408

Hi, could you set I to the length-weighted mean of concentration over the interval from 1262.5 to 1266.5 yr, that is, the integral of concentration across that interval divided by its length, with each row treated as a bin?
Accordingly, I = 139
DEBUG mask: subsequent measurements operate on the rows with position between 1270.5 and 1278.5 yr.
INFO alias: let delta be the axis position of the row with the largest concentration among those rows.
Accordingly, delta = 1278 yr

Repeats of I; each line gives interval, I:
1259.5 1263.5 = 144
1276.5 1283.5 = 163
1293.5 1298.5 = 143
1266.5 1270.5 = 136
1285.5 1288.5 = 159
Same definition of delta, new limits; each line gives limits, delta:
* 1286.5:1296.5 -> 1287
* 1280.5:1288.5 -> 1281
